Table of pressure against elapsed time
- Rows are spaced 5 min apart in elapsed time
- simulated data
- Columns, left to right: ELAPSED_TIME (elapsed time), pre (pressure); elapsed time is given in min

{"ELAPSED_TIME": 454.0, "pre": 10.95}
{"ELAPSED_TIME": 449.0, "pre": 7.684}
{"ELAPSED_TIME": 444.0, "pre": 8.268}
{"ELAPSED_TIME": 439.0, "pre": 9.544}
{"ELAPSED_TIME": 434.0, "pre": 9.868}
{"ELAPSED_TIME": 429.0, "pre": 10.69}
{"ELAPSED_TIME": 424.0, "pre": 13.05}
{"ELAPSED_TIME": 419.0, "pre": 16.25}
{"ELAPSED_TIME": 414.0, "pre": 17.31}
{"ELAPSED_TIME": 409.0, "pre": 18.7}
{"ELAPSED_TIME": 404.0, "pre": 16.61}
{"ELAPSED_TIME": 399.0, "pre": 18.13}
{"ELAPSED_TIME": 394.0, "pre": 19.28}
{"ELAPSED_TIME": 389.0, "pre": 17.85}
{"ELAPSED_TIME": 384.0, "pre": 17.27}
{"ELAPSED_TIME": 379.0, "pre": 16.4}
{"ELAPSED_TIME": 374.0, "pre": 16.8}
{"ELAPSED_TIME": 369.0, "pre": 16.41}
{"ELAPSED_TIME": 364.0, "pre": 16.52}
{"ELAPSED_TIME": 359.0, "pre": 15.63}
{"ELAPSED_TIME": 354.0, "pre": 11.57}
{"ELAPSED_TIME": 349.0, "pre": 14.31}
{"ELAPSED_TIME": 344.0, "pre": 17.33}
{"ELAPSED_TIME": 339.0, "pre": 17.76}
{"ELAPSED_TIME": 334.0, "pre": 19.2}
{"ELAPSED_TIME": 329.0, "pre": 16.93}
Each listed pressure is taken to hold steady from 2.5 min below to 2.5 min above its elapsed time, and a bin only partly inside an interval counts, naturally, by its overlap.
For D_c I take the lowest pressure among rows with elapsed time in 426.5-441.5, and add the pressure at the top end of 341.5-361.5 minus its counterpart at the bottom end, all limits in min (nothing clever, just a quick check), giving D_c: 7.8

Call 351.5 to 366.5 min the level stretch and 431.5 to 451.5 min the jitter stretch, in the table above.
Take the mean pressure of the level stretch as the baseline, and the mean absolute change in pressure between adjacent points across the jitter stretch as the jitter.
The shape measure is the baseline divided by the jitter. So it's 20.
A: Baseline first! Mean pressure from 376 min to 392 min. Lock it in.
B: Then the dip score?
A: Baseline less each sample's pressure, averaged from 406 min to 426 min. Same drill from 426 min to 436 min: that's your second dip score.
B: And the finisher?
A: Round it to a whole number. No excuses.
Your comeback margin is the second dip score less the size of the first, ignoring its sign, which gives 6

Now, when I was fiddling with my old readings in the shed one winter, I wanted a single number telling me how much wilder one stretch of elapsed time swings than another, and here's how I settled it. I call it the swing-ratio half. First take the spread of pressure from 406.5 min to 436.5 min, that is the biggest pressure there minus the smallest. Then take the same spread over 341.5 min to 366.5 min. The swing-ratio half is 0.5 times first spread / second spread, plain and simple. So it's 0.77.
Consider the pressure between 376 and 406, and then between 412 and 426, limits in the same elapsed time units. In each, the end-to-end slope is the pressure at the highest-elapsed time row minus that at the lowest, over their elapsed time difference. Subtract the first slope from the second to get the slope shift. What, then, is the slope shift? -0.43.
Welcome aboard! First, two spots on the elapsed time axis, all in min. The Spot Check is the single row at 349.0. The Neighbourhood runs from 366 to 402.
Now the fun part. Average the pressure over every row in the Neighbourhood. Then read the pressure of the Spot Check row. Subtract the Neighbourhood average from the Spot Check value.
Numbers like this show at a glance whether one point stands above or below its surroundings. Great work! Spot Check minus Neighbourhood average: -3.1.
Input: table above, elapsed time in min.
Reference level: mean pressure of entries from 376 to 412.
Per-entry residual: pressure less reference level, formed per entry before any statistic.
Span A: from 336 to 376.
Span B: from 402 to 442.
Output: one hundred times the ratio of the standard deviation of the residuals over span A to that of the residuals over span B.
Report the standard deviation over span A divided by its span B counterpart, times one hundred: 55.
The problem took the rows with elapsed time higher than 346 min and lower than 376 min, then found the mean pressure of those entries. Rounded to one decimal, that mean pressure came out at 15.2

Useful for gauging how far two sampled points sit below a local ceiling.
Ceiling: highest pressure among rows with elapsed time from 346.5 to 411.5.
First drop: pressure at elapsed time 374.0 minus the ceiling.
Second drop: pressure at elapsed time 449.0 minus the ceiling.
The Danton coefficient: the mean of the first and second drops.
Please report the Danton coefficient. -7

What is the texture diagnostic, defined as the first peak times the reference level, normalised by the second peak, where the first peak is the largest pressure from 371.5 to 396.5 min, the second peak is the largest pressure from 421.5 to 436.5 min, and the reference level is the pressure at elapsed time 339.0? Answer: 26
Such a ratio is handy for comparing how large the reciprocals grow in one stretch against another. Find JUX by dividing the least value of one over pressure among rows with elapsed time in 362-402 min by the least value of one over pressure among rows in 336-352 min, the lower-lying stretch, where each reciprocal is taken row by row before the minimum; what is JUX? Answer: 0.92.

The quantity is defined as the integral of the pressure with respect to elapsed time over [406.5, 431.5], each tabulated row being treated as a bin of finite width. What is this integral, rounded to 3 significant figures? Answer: 380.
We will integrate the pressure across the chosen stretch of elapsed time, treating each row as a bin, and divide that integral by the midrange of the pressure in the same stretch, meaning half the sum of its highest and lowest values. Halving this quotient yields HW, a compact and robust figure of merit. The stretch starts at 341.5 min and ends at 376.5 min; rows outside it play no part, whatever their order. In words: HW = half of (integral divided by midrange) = 19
